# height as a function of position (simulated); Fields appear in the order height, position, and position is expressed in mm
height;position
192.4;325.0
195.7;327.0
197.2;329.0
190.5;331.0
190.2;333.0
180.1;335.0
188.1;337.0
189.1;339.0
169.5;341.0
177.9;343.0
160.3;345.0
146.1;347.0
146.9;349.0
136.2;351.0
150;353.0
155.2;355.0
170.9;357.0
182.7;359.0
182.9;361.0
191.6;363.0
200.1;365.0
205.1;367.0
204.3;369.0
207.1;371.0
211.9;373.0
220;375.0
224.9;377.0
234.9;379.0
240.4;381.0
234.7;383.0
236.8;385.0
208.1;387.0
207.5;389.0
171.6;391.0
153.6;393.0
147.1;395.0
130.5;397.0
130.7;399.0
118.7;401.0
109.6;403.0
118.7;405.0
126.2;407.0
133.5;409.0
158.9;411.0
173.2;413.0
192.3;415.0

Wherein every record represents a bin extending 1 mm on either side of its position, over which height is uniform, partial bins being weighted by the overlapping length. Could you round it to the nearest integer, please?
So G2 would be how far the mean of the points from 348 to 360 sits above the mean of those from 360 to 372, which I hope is -42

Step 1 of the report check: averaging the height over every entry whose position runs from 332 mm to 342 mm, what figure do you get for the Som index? 183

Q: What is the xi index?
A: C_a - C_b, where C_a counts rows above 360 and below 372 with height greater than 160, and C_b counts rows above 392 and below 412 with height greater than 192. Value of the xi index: 6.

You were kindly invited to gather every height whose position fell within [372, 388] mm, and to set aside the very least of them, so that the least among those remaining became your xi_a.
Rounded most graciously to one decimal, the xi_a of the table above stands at 211.9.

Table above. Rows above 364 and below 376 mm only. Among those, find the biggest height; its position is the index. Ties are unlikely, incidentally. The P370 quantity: 375.0 mm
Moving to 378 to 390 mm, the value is 381.0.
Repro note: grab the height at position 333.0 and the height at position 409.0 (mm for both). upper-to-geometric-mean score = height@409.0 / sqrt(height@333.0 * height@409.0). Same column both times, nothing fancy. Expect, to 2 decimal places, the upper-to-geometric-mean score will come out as 0.84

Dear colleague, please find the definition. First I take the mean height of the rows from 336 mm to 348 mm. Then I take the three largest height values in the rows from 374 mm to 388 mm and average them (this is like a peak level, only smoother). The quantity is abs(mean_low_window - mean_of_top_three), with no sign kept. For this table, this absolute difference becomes 66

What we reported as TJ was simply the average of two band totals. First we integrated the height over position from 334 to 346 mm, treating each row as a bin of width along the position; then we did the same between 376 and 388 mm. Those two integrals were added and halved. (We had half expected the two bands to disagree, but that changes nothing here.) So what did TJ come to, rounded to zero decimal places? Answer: 2445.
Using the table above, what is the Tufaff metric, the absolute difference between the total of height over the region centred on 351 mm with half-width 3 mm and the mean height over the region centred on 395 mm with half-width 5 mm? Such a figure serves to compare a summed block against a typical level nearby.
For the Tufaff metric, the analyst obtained 286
